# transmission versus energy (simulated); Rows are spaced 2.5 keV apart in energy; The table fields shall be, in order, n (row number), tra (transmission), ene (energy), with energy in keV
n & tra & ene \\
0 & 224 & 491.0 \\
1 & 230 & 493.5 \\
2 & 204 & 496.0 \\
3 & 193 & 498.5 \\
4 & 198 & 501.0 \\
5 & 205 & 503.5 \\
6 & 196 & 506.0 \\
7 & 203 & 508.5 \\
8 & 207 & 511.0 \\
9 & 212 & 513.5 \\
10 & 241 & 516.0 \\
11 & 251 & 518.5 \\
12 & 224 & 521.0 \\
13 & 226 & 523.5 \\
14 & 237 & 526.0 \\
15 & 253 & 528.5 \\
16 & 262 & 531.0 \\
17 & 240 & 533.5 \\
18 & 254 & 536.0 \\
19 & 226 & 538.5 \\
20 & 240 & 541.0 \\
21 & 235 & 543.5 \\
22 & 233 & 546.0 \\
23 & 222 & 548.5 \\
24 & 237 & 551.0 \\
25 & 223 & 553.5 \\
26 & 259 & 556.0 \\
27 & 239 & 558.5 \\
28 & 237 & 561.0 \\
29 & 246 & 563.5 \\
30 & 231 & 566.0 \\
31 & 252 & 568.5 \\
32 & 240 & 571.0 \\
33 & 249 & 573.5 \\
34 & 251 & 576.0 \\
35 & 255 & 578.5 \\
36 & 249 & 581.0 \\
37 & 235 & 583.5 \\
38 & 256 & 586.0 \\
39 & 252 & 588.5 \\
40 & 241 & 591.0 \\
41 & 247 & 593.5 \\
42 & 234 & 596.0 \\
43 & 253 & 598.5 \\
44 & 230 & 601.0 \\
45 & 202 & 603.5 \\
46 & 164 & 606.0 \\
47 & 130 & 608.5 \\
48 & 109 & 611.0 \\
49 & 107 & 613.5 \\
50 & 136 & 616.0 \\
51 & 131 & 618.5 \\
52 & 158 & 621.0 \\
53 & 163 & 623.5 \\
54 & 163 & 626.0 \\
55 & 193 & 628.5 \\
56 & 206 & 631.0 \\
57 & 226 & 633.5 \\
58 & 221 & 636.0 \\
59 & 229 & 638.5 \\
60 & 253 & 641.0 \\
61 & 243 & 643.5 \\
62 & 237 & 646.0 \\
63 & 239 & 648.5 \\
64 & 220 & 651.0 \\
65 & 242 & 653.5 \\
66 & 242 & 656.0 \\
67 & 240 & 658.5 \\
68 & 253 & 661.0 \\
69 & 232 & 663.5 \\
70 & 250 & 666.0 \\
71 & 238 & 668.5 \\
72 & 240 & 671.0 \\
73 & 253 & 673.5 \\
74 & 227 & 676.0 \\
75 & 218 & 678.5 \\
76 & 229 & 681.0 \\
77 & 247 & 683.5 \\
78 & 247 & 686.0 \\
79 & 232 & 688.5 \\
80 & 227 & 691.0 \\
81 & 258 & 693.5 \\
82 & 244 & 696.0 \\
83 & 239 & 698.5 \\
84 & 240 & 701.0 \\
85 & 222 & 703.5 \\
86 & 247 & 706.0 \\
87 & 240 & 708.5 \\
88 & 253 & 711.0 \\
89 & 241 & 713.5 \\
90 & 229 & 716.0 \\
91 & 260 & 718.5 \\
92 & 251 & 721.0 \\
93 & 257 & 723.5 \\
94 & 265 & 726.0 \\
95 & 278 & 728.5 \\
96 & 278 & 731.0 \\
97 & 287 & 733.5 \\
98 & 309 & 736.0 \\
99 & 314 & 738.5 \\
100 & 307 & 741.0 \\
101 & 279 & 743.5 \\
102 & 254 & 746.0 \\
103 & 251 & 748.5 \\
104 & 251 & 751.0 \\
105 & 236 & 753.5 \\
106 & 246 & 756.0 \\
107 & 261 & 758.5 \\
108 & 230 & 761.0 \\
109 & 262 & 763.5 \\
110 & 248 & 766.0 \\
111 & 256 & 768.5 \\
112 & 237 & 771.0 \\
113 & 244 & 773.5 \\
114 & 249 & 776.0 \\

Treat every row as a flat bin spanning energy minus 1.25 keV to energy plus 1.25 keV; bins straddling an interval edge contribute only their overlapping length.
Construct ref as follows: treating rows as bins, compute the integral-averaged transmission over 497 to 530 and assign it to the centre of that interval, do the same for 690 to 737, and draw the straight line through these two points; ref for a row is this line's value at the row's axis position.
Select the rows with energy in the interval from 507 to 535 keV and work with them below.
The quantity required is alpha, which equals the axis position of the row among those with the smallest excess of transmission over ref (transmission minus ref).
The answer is 508.5 keV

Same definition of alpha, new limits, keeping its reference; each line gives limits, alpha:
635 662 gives 651.0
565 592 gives 566.0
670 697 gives 678.5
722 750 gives 748.5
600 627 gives 613.5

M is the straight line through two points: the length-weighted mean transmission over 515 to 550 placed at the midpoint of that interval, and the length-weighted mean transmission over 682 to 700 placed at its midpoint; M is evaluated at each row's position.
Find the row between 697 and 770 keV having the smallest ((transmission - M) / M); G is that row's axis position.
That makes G 703.5 keV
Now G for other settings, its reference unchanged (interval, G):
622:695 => 626.0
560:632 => 613.5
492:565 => 498.5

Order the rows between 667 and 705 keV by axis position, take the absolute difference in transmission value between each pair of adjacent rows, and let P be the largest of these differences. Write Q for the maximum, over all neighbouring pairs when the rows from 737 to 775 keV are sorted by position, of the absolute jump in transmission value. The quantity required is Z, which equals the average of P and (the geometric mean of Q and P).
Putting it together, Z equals 31.2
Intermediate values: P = 31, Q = 32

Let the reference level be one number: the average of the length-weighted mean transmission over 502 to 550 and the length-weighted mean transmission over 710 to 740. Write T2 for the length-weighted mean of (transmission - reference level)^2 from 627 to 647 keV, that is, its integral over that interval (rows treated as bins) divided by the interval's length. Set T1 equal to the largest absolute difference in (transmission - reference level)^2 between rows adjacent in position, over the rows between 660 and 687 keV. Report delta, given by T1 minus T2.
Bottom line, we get -400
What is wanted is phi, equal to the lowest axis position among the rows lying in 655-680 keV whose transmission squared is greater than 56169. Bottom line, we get 656.0 keV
